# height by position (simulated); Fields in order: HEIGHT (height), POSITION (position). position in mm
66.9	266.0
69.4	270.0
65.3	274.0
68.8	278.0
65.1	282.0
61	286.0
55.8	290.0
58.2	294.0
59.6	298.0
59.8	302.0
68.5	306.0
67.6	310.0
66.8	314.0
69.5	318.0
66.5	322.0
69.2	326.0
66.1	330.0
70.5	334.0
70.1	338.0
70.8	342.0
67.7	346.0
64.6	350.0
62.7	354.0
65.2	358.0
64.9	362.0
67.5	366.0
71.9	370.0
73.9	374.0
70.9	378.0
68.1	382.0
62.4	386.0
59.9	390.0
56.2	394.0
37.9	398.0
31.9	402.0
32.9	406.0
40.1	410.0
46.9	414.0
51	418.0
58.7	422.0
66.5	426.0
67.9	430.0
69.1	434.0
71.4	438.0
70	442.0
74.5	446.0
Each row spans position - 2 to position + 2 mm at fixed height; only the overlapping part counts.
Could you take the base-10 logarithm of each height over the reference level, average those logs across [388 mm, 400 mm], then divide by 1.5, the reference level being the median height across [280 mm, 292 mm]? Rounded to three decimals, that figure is -0.056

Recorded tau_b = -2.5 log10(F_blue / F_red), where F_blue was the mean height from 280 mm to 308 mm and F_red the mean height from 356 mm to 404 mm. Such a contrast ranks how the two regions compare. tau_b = 0.00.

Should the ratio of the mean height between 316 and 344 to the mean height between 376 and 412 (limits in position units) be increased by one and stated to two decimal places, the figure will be 2.35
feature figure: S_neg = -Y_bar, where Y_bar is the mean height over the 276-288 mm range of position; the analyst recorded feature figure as -65.0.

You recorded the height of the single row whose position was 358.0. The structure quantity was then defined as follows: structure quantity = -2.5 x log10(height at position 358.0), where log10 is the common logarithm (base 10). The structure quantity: -4.54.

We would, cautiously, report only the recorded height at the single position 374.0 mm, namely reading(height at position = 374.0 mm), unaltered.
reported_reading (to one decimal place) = 73.9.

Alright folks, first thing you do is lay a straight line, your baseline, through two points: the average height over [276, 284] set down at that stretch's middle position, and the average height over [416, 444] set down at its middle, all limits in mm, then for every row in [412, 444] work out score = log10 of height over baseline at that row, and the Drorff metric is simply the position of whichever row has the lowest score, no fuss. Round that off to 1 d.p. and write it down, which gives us 414.0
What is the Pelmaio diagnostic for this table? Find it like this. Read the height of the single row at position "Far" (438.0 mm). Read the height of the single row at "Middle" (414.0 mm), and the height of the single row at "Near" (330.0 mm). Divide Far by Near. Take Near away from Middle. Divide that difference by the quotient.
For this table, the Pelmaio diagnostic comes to -18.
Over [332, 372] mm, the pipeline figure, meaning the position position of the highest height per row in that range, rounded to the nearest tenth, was 370.0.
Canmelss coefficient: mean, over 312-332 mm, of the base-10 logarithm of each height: 1.83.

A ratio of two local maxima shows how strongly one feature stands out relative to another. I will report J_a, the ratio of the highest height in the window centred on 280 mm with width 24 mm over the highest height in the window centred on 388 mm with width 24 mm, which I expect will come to 0.98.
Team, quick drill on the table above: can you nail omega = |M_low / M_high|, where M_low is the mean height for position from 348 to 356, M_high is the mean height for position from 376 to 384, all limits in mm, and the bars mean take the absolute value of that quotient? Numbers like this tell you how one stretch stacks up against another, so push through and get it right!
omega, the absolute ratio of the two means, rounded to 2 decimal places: 0.92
